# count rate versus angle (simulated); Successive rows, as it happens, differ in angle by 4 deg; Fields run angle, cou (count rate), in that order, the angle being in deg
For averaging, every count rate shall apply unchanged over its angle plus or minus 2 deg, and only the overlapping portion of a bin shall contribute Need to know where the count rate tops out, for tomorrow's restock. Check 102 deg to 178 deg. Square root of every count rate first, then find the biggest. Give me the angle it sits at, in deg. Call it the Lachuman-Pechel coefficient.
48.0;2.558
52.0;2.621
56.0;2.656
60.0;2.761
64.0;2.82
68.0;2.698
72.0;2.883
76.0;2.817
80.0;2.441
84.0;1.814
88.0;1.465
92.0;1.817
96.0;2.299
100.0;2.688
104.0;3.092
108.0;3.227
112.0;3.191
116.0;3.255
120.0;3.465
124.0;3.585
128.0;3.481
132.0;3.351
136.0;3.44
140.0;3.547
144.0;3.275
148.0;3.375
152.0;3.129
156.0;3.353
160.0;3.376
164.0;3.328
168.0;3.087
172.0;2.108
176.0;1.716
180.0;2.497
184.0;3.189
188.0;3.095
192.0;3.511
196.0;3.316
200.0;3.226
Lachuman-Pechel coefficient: 124.0 deg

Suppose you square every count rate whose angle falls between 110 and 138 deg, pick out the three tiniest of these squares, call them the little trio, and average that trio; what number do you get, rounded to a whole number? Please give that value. 11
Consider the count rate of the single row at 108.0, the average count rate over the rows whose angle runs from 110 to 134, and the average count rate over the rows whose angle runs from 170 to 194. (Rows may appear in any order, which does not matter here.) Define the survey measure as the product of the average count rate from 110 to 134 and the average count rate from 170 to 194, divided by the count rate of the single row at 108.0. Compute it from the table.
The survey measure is 2.82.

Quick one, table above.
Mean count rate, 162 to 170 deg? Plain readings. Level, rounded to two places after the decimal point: 3.21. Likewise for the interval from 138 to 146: 3.41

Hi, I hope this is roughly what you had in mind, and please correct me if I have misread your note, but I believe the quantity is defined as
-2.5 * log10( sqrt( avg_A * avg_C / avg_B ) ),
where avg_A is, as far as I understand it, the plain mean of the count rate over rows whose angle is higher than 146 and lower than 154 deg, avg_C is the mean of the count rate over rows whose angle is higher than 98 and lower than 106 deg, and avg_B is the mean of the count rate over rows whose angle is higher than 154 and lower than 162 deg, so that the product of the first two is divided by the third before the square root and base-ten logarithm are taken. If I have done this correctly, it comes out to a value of -0.56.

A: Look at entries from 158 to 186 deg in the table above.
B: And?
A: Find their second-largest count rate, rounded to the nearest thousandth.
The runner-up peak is 3.328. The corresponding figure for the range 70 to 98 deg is 2.817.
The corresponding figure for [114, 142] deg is 3.547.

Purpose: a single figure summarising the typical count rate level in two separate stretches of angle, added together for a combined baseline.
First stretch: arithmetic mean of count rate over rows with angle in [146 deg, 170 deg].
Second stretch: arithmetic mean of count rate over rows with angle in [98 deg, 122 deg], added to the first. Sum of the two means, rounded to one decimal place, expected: 6.4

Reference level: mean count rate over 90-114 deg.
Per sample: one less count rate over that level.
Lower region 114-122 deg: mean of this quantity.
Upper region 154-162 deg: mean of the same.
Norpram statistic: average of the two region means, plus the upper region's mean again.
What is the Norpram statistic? -0.5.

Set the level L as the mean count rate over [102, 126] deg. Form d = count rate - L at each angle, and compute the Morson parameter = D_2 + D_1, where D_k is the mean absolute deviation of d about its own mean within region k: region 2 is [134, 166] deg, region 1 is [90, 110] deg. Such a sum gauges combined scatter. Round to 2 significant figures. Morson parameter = 0.53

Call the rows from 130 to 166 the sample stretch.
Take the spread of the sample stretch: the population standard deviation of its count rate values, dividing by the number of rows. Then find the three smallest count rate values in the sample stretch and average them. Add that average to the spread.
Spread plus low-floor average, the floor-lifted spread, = 3.4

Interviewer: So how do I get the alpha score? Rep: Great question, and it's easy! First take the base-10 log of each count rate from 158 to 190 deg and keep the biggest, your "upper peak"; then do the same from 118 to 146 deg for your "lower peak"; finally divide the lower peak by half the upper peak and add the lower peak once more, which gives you 2.7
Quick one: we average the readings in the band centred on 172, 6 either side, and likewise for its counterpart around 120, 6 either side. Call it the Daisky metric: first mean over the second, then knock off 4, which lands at -3.33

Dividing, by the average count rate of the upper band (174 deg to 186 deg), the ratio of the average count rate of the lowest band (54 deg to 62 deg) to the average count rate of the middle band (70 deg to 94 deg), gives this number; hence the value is 0.50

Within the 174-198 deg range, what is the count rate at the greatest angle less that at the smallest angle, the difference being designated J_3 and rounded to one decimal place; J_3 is 1.6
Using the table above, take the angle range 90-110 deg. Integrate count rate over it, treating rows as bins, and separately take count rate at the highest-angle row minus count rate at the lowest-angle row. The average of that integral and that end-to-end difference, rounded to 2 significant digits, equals 27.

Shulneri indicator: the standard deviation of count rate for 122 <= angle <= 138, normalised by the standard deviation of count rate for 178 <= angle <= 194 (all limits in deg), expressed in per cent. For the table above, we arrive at 23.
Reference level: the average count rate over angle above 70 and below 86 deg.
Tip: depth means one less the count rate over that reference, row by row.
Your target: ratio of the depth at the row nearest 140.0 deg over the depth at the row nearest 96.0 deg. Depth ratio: -5.6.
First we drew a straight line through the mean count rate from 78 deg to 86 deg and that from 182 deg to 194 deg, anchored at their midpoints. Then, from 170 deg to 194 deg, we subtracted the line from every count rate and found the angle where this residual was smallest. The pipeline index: 176.0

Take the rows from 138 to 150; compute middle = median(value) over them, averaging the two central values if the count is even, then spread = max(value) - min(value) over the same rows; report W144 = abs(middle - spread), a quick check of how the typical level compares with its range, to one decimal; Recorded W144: 3.1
